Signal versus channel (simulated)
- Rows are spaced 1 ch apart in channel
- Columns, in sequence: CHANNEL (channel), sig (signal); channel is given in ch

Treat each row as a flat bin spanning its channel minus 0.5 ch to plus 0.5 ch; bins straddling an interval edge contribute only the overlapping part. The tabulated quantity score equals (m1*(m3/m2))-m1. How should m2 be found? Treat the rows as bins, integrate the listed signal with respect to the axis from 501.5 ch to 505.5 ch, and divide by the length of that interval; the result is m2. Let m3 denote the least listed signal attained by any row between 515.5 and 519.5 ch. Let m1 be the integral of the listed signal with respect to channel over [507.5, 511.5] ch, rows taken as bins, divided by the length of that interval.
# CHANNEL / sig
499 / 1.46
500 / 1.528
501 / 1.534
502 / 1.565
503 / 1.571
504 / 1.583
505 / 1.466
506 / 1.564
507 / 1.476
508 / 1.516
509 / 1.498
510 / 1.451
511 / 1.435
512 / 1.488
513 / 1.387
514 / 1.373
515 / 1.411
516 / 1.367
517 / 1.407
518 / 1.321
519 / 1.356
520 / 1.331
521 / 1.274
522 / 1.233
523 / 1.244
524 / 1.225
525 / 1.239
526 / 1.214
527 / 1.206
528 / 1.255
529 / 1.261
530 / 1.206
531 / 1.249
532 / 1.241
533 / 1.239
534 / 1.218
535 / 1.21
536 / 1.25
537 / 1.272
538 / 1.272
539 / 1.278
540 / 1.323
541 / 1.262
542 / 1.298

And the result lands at -0.21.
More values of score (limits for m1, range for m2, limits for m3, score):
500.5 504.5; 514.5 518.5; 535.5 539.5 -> -0.14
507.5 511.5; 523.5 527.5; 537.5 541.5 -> 0.05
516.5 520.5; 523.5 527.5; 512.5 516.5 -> 0.16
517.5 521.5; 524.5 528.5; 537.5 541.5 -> 0.04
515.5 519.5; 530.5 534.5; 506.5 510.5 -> 0.24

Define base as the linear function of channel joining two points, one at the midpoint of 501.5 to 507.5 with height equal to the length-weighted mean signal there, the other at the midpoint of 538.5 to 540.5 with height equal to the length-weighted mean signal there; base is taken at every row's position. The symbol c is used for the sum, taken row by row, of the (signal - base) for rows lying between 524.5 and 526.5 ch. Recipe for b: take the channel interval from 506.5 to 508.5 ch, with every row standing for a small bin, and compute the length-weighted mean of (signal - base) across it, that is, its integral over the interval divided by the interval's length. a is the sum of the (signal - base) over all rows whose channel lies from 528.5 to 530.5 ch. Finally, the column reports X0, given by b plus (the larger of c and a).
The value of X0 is -0.29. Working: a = -0.27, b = -0.02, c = -0.338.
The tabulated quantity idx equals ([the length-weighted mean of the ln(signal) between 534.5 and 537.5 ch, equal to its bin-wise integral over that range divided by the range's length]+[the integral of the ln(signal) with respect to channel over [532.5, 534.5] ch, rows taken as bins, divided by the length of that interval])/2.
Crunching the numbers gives 0.21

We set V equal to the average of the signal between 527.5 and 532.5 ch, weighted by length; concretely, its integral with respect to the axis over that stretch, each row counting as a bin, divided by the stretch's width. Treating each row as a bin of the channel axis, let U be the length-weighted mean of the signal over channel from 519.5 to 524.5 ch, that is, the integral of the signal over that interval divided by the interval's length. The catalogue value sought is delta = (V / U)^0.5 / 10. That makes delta 0.099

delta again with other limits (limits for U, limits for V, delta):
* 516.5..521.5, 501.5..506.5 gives 0.108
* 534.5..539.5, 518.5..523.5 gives 0.101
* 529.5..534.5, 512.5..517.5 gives 0.106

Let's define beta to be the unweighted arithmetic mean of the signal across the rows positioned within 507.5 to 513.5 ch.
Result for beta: 1.46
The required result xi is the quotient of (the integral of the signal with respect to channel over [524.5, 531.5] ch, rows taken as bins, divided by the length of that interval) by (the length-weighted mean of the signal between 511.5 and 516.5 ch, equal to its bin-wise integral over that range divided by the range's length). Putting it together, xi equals 0.88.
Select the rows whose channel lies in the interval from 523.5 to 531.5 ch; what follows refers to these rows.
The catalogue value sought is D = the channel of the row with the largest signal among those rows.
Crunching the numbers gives 529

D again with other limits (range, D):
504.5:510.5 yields 506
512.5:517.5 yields 515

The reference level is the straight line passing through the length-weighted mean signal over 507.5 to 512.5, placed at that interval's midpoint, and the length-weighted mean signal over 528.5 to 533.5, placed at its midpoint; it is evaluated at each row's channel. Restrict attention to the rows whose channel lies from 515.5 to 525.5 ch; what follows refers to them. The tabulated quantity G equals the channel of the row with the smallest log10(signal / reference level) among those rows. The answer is 522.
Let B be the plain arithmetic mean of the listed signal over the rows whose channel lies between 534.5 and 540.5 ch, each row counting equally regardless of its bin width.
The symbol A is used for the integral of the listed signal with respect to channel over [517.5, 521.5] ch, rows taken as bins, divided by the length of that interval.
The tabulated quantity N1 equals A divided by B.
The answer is 1.04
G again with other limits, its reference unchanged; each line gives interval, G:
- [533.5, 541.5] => 534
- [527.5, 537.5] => 530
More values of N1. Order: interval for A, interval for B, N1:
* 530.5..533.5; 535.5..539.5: 0.98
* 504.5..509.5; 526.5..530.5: 1.22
